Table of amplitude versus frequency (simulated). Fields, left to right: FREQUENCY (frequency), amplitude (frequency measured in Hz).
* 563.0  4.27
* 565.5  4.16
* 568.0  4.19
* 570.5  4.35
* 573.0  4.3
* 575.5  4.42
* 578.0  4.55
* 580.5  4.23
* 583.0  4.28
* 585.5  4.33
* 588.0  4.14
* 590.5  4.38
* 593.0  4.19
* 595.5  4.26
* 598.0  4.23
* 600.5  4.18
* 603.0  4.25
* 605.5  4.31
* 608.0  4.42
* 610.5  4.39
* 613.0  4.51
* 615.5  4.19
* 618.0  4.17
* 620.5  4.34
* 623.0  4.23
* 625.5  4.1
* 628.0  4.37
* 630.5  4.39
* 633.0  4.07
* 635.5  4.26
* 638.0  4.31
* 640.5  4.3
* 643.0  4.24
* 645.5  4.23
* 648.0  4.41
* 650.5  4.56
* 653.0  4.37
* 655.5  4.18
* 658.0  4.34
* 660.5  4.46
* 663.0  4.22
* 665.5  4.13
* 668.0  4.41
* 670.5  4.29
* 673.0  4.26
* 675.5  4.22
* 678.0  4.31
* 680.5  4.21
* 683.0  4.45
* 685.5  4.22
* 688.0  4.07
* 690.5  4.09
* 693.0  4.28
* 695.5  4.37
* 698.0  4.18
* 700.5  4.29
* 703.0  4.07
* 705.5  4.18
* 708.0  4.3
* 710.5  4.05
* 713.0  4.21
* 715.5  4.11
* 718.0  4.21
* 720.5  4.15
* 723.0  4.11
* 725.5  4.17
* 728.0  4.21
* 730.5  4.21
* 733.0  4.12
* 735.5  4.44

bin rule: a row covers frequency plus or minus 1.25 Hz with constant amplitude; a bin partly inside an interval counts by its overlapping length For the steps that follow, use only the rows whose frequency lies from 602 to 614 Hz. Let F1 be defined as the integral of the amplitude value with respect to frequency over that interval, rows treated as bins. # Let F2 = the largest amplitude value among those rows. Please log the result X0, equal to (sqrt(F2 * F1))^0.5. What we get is 3.9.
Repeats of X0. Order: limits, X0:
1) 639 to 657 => 4.3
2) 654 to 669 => 4.1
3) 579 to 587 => 3.5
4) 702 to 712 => 3.7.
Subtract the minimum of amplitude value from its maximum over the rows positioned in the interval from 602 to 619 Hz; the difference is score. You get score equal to 0.34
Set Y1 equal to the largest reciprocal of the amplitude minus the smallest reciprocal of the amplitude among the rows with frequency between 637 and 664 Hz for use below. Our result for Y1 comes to 0.0199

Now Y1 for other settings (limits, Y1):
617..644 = 0.0179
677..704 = 0.0210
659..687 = 0.0179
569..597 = 0.0218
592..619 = 0.0181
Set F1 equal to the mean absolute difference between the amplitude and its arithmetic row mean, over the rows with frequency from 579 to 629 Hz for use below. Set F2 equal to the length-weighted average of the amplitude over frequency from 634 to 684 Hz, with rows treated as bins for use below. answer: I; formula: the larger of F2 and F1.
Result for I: 4.31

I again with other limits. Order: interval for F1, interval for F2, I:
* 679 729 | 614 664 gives 4.29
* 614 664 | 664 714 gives 4.23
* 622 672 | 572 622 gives 4.30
